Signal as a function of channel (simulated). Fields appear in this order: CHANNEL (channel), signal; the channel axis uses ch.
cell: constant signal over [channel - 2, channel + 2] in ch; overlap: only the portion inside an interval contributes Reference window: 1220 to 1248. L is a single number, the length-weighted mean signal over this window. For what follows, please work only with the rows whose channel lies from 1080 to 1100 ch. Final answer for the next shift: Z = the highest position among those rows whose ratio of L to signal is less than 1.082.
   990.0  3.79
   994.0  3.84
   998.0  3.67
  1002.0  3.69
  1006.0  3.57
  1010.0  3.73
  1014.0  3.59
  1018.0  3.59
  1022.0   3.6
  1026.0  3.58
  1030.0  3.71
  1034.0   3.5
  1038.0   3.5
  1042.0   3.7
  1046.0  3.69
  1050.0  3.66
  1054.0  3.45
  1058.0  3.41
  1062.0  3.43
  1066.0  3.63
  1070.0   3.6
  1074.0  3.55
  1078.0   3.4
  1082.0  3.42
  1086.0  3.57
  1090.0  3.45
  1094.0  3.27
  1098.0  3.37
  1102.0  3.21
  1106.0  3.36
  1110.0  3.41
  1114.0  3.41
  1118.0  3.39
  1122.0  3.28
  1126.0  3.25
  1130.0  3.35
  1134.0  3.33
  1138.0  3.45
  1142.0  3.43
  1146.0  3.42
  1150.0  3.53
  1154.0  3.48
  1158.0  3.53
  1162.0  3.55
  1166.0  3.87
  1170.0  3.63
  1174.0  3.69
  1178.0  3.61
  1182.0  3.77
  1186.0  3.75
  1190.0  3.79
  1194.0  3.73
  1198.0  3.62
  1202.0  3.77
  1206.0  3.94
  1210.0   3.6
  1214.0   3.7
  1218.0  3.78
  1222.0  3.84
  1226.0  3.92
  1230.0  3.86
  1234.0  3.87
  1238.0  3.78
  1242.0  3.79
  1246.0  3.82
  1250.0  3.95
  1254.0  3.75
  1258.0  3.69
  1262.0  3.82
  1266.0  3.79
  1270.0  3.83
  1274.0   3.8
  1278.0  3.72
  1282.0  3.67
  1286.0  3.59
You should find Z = 1086.0 ch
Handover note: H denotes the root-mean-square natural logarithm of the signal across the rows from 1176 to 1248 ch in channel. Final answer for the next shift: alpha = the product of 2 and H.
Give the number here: 2.66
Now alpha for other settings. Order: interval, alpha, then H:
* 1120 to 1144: 2.42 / 1.21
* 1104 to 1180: 2.49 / 1.24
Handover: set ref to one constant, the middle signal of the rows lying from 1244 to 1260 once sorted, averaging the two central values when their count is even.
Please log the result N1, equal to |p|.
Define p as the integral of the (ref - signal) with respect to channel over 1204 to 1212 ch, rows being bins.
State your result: 0.1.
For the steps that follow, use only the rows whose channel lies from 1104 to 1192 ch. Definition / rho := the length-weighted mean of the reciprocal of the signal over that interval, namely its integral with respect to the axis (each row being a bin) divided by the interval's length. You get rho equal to 0.285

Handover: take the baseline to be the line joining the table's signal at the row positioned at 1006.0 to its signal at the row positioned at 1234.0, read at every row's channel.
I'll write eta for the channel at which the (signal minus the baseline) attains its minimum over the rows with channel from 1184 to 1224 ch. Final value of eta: 1210.0 ch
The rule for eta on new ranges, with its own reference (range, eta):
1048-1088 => 1078.0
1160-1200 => 1162.0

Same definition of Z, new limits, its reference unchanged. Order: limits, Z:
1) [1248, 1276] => 1274.0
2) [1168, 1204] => 1202.0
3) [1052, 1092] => 1086.0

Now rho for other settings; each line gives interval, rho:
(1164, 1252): 0.265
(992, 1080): 0.278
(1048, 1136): 0.293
